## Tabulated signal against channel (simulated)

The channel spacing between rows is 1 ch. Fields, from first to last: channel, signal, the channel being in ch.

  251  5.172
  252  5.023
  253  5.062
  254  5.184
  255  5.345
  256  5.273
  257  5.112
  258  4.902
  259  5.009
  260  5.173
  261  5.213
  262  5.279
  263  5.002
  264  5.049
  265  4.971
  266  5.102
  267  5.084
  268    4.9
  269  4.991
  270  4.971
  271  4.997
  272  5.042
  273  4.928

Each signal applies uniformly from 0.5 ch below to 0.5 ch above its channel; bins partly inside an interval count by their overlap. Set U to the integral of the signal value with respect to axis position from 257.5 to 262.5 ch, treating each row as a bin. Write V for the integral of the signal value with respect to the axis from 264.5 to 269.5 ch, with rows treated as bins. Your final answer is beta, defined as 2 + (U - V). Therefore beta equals 2.5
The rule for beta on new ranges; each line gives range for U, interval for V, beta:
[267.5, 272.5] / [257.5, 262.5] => 1.3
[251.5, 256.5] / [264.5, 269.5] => 2.8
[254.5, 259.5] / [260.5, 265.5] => 2.1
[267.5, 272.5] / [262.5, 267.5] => 1.7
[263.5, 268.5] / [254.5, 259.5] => 1.5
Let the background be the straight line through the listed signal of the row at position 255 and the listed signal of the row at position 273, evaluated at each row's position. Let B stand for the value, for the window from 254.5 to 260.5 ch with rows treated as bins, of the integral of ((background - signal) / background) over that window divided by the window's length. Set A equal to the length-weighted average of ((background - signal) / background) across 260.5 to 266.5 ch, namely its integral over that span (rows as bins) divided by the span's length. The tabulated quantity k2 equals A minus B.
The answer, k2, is -0.020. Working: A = 0.009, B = 0.029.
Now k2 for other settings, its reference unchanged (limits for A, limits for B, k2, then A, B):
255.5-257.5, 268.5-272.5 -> 0.025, 0.022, -0.003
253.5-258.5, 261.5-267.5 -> 0.021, 0.030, 0.009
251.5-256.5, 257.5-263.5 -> 0.012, 0.035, 0.023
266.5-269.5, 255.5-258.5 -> -0.028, 0.010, 0.038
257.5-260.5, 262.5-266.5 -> 0.024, 0.043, 0.018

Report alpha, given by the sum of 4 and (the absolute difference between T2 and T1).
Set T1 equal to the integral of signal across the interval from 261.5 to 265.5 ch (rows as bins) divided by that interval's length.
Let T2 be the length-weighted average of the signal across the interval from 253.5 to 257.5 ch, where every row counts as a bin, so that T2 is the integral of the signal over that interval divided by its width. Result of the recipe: 4.15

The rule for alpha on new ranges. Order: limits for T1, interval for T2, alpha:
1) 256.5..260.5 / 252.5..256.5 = 4.17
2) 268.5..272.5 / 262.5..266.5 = 4.03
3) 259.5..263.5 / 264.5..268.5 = 4.15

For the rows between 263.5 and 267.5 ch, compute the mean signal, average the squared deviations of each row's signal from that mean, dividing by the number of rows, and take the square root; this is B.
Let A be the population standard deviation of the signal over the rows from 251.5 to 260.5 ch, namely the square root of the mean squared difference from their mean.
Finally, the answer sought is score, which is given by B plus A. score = 0.181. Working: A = 0.13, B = 0.05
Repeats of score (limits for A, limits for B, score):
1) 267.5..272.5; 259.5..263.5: 0.149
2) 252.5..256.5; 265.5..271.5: 0.174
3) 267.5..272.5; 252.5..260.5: 0.180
